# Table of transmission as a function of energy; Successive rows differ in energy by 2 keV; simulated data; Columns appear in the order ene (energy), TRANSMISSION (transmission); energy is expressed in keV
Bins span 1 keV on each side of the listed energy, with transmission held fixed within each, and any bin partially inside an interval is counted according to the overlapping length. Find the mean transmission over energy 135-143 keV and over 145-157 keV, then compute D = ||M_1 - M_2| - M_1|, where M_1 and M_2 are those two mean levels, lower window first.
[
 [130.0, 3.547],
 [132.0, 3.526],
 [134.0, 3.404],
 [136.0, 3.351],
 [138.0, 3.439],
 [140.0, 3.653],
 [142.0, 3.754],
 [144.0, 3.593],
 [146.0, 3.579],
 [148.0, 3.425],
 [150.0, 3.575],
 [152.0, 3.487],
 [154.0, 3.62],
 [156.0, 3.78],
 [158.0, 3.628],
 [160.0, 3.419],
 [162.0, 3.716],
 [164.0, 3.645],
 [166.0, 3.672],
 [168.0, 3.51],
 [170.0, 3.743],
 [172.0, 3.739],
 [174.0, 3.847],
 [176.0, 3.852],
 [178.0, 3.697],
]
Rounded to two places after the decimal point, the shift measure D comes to 3.52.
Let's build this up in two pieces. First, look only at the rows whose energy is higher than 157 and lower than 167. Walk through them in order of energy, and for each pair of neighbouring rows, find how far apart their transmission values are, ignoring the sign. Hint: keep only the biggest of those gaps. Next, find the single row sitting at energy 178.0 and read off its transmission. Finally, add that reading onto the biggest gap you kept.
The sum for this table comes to 3.99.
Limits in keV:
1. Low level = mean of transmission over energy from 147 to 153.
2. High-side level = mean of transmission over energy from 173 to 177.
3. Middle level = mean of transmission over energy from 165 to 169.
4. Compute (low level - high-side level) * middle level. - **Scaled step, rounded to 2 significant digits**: -1.3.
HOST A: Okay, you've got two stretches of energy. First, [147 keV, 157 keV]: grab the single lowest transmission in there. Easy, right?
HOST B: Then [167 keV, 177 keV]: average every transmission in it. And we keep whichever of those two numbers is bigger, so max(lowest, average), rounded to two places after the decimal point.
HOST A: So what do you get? 3.74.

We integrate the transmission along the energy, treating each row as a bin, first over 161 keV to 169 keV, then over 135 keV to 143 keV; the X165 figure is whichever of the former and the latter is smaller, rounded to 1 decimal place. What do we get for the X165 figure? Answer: 28.4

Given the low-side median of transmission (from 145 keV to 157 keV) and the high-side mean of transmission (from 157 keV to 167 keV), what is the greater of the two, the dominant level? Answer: 3.62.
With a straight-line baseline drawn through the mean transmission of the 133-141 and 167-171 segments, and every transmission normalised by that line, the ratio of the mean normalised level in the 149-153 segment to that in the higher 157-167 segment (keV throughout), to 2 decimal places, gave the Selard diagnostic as 0.99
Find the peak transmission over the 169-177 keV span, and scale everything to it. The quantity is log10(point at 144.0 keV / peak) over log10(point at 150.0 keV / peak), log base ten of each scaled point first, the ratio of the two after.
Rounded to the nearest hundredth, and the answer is 0.93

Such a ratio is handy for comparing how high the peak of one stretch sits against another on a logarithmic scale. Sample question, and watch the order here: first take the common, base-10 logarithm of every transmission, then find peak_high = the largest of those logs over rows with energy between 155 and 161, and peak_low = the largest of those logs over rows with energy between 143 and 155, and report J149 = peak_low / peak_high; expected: 0.97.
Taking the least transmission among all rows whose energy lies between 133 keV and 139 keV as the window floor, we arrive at 3.351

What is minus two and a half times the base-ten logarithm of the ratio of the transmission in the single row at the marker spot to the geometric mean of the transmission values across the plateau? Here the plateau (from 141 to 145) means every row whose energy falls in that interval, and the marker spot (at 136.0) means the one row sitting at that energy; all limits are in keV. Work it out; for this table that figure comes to 0.10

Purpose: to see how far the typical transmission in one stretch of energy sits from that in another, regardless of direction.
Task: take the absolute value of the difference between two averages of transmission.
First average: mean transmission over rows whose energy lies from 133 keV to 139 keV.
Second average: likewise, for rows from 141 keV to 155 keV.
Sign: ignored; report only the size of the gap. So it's 0.18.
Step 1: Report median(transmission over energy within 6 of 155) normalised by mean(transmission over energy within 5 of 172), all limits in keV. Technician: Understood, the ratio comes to 0.96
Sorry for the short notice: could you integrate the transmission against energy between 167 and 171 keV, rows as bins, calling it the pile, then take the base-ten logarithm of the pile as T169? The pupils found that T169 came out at 1.16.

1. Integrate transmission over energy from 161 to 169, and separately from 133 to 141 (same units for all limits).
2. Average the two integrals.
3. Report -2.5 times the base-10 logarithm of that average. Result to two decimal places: -3.63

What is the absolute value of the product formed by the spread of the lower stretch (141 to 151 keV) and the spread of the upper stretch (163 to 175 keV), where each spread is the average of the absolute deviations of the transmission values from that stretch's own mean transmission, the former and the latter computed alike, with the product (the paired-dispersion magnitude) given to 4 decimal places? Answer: 0.0059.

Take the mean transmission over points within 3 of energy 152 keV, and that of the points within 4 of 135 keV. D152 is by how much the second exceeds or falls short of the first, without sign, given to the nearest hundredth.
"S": 0.13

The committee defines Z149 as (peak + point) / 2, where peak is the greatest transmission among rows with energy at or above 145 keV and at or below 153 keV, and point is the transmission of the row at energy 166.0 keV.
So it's 3.63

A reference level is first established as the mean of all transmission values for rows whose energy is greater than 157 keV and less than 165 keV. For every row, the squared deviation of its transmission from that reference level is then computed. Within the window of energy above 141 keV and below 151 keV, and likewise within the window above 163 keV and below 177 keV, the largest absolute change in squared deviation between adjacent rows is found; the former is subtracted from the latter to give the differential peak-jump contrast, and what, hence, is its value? 0.010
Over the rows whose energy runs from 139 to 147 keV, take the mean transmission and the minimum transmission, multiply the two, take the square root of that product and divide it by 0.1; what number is 36.1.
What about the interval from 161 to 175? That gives 36.0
